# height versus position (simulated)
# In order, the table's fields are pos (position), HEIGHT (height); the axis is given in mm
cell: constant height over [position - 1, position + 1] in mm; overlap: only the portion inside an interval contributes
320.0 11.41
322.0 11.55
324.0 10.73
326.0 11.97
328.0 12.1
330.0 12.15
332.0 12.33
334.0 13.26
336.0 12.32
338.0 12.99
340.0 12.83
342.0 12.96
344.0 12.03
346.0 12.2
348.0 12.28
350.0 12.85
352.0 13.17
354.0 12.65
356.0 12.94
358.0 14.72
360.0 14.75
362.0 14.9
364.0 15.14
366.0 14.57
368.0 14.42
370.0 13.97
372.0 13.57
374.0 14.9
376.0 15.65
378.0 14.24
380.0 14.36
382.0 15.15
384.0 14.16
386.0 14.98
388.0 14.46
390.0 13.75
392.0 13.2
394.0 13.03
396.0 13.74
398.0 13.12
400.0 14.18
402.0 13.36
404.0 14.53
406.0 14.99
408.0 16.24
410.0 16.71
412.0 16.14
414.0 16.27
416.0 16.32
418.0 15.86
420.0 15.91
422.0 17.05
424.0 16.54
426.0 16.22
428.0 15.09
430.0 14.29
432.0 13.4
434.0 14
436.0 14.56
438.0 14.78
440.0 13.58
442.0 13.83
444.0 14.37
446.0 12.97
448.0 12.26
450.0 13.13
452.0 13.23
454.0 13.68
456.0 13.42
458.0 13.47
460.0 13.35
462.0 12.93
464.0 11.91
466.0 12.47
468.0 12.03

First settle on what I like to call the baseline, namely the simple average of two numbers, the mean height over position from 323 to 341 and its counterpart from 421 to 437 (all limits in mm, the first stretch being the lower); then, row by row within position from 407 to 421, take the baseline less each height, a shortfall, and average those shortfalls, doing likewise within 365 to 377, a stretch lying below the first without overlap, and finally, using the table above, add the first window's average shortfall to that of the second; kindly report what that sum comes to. -3.3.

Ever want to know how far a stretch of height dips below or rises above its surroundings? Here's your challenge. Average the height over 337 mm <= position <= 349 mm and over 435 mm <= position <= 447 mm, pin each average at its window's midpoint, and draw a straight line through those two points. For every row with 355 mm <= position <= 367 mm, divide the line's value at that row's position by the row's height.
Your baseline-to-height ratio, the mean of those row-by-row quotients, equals 0.89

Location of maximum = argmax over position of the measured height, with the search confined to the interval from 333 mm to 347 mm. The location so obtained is 334.0 mm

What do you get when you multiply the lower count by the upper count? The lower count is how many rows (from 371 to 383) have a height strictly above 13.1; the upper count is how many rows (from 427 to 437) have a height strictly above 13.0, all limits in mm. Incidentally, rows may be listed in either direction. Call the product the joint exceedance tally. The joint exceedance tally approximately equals 30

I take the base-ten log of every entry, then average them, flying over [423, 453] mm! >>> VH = 1.15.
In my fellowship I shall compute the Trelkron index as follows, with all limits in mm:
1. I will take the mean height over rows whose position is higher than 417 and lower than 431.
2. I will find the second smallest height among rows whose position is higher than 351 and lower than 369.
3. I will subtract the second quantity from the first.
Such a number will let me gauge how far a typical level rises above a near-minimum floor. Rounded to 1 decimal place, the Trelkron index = 2.9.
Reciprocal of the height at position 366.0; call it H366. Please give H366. 0.069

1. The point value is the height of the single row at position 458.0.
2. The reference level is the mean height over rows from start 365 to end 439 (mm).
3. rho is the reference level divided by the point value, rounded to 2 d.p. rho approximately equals 1.10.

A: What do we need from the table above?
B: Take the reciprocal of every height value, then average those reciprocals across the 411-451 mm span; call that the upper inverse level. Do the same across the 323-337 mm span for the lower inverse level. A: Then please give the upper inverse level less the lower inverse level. -0.015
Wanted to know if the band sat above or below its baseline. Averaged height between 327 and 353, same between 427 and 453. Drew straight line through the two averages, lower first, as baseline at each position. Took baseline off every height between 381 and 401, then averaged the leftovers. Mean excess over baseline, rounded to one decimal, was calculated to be 0.8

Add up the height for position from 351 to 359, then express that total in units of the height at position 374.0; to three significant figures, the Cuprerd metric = 3.59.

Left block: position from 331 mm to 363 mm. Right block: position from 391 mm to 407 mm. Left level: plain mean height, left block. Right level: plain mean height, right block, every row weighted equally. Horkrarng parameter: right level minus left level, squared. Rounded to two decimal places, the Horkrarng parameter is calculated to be 0.48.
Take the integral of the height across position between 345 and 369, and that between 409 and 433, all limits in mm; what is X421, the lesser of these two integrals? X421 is 329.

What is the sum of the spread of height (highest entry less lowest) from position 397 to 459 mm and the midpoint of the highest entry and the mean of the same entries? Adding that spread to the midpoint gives 20.6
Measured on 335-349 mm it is 13.7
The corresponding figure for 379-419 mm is 19.4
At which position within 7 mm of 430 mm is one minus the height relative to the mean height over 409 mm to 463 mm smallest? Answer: 424.0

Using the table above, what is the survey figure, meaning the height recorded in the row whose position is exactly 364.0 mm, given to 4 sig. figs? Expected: 15.14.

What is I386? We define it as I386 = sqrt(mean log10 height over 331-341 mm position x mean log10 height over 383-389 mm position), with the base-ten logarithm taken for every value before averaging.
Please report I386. 1.13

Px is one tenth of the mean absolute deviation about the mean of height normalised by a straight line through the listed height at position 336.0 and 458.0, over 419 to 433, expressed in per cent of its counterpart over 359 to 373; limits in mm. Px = 23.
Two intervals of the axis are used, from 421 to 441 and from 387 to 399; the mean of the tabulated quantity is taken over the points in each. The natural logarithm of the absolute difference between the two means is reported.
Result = 0.34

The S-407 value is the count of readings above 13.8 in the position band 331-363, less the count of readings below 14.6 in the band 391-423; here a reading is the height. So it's -4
